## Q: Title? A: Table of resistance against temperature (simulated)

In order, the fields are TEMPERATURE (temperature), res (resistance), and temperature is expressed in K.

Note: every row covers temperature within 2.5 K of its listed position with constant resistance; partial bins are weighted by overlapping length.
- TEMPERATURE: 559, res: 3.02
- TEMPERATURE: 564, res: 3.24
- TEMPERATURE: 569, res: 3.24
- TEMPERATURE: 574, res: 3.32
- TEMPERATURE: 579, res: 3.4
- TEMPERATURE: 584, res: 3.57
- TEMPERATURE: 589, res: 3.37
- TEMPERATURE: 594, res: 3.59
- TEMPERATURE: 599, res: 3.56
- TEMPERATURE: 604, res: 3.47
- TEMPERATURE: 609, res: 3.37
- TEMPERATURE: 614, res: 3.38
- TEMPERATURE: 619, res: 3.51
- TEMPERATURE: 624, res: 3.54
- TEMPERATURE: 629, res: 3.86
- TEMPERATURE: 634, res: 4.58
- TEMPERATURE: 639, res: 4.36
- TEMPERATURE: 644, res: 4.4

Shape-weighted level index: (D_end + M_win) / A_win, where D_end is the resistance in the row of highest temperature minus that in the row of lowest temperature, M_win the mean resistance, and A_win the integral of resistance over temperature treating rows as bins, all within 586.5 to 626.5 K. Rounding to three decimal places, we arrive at 0.026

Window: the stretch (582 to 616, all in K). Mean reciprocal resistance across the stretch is 0.2882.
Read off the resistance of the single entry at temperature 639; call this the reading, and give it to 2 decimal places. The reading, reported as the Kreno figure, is 4.36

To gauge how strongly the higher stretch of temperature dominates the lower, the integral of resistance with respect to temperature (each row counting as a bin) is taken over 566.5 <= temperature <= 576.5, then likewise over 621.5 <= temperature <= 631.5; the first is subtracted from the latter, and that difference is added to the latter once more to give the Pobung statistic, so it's 41.2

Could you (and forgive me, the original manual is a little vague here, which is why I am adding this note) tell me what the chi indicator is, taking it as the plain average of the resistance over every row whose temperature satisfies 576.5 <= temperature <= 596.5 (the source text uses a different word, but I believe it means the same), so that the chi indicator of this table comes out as 3.48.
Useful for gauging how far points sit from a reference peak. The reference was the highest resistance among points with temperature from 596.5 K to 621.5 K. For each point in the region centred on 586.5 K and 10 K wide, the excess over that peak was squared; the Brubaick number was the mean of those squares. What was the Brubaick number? 0.018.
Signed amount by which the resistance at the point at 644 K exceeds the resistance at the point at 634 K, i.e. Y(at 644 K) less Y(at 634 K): -0.18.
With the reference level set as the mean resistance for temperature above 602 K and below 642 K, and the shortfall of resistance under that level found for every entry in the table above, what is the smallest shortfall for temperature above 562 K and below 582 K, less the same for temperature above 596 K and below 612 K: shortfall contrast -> 0.16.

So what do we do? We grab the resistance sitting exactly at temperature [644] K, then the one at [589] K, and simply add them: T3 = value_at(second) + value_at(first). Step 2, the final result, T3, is 7.8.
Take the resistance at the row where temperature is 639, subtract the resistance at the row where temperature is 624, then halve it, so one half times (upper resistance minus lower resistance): 0.41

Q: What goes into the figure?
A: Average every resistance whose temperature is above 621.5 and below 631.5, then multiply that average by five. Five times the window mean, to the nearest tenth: 18.5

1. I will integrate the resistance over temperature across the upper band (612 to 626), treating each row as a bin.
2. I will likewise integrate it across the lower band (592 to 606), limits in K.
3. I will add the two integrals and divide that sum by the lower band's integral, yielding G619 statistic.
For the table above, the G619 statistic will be 1.98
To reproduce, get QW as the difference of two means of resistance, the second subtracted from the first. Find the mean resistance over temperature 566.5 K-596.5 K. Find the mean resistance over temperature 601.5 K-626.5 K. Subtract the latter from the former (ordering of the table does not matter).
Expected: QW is -0.04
